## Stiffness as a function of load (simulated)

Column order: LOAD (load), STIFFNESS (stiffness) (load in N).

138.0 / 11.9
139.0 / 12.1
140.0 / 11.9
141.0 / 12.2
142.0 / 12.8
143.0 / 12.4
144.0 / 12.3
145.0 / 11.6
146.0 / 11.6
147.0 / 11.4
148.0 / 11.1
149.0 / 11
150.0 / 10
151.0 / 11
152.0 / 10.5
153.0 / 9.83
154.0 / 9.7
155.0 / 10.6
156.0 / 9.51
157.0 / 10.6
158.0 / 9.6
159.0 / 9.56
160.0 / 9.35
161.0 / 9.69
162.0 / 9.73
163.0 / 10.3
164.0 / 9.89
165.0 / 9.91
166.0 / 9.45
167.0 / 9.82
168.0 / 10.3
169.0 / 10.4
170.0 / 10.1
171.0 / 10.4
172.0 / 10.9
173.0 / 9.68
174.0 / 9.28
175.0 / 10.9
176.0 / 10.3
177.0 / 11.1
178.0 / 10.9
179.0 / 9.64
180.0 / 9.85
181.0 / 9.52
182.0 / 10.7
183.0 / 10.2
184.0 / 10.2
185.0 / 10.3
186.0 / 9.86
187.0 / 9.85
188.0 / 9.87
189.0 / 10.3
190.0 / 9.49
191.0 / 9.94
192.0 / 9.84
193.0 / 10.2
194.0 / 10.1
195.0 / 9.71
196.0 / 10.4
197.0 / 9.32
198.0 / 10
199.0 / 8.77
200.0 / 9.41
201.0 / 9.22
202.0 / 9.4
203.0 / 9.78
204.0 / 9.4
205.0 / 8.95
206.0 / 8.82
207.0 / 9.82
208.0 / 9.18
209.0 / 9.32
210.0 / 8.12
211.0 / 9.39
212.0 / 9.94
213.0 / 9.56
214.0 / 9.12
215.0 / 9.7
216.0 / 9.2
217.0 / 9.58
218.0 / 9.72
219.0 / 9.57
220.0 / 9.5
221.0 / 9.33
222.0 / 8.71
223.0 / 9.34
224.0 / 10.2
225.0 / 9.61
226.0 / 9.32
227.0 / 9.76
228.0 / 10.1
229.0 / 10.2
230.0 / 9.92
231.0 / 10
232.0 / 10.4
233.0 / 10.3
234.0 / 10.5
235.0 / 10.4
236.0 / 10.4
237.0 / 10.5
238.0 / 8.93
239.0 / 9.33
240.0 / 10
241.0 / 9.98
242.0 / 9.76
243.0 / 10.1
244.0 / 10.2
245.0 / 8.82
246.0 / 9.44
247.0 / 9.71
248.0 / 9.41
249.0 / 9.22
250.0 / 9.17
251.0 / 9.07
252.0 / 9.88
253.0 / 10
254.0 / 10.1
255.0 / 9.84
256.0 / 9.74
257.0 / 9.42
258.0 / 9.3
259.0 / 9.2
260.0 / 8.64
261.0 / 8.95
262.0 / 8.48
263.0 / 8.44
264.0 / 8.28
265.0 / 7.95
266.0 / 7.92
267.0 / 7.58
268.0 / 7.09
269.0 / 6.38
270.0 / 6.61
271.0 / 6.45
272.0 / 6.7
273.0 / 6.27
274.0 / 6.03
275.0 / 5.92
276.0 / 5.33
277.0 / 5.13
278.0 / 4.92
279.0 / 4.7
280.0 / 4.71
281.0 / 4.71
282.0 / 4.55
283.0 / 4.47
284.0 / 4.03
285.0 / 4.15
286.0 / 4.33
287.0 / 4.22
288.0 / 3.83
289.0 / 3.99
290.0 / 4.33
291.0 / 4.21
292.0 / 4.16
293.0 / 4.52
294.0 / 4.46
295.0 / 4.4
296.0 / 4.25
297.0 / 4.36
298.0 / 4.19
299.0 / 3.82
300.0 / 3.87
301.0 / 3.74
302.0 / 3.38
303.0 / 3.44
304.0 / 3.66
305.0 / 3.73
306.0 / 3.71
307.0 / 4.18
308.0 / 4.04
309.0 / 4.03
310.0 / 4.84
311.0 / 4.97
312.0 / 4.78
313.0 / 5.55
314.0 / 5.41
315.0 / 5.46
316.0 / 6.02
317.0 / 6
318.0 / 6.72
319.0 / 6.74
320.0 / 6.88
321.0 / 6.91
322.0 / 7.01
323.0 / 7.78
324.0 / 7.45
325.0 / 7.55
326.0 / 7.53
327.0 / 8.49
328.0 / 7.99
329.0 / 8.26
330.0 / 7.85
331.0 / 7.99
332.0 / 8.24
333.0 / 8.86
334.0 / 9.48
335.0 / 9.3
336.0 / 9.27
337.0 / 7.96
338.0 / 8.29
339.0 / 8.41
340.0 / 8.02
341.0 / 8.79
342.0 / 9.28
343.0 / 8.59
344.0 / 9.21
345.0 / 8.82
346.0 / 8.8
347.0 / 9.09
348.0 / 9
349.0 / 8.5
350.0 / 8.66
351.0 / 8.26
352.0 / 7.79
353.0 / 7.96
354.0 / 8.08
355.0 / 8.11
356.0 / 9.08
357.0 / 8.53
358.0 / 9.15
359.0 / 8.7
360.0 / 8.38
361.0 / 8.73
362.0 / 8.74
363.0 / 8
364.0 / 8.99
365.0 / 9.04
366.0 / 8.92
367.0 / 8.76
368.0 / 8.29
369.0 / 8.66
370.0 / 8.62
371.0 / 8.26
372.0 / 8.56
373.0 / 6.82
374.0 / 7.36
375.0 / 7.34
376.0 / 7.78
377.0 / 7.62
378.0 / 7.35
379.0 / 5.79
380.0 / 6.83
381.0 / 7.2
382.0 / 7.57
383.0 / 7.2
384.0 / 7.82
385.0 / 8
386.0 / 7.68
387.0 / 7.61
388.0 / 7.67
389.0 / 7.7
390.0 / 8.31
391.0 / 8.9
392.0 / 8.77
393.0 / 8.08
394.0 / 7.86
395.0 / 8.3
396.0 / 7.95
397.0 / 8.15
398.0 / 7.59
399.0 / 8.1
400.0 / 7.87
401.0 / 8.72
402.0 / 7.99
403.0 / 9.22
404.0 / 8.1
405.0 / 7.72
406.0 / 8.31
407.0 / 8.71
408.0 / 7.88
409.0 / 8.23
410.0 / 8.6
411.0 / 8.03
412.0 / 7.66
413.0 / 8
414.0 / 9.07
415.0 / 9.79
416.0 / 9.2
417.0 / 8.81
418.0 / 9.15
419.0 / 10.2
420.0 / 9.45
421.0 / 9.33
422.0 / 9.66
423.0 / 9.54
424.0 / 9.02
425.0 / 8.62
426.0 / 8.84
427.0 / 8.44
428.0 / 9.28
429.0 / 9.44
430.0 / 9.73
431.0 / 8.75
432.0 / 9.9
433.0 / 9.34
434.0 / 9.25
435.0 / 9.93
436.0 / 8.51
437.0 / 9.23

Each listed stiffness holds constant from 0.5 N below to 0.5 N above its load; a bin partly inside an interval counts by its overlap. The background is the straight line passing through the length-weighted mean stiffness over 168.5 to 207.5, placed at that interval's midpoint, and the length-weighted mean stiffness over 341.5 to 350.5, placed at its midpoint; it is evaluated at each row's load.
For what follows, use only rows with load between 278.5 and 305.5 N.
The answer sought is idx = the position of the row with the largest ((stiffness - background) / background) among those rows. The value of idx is 281.0 N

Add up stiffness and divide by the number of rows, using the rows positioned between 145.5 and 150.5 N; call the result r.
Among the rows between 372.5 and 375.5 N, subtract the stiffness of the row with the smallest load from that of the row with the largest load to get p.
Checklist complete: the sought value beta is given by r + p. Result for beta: 11.5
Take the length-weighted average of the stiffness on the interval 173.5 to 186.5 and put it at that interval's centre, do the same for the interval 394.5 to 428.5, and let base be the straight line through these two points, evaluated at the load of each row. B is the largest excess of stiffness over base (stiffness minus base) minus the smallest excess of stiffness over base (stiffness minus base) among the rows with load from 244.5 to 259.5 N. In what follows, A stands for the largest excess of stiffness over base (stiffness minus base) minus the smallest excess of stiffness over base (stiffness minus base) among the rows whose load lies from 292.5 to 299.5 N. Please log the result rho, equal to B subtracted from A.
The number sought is -0.7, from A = 0.7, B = 1.3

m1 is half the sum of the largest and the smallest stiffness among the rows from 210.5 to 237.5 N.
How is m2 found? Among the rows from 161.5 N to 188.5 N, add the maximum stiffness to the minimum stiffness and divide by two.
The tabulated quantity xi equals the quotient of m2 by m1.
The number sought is 1.06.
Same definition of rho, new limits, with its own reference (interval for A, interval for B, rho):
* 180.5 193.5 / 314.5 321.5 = -0.3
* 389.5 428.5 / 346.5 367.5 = 1.4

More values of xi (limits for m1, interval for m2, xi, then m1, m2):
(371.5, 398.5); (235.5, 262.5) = 1.29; 7.3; 9.5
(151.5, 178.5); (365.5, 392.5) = 0.72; 10.2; 7.4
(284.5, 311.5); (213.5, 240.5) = 2.30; 4.2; 9.6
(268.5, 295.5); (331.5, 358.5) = 1.64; 5.3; 8.6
